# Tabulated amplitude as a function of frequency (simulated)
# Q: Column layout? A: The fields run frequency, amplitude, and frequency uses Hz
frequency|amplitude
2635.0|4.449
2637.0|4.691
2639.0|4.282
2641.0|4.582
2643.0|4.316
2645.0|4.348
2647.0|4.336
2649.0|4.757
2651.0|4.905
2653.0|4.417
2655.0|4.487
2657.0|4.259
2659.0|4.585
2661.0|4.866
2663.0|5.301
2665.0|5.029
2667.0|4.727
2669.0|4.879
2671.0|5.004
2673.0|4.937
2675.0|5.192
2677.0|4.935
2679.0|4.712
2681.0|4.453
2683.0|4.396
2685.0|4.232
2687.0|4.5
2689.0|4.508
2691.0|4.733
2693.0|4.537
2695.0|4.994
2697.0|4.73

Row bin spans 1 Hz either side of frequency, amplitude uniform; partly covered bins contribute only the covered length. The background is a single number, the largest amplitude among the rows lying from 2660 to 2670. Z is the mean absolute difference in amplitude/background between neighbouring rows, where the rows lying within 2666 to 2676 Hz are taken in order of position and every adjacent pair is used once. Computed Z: 0.028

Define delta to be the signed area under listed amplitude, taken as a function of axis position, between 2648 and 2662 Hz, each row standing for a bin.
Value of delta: 65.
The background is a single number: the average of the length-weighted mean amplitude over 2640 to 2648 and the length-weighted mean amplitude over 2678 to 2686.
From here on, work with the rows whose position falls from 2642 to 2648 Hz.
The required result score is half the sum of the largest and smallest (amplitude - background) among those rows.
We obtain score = -0.09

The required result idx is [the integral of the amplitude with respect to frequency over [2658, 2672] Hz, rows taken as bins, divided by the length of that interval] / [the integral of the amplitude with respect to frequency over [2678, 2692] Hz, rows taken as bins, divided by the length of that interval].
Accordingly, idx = 1.09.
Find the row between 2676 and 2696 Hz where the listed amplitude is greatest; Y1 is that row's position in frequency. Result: 2695.0 Hz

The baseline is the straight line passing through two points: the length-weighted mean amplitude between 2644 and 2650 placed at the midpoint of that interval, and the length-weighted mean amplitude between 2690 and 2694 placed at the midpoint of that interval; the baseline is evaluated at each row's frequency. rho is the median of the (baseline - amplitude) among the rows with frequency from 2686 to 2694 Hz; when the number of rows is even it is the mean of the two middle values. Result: 0.11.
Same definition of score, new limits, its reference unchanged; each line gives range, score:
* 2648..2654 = 0.24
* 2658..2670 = 0.52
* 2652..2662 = 0.14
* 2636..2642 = 0.06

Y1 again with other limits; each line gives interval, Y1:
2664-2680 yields 2675.0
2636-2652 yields 2651.0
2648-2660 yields 2651.0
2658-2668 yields 2663.0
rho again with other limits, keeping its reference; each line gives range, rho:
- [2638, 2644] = 0.15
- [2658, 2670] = -0.33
